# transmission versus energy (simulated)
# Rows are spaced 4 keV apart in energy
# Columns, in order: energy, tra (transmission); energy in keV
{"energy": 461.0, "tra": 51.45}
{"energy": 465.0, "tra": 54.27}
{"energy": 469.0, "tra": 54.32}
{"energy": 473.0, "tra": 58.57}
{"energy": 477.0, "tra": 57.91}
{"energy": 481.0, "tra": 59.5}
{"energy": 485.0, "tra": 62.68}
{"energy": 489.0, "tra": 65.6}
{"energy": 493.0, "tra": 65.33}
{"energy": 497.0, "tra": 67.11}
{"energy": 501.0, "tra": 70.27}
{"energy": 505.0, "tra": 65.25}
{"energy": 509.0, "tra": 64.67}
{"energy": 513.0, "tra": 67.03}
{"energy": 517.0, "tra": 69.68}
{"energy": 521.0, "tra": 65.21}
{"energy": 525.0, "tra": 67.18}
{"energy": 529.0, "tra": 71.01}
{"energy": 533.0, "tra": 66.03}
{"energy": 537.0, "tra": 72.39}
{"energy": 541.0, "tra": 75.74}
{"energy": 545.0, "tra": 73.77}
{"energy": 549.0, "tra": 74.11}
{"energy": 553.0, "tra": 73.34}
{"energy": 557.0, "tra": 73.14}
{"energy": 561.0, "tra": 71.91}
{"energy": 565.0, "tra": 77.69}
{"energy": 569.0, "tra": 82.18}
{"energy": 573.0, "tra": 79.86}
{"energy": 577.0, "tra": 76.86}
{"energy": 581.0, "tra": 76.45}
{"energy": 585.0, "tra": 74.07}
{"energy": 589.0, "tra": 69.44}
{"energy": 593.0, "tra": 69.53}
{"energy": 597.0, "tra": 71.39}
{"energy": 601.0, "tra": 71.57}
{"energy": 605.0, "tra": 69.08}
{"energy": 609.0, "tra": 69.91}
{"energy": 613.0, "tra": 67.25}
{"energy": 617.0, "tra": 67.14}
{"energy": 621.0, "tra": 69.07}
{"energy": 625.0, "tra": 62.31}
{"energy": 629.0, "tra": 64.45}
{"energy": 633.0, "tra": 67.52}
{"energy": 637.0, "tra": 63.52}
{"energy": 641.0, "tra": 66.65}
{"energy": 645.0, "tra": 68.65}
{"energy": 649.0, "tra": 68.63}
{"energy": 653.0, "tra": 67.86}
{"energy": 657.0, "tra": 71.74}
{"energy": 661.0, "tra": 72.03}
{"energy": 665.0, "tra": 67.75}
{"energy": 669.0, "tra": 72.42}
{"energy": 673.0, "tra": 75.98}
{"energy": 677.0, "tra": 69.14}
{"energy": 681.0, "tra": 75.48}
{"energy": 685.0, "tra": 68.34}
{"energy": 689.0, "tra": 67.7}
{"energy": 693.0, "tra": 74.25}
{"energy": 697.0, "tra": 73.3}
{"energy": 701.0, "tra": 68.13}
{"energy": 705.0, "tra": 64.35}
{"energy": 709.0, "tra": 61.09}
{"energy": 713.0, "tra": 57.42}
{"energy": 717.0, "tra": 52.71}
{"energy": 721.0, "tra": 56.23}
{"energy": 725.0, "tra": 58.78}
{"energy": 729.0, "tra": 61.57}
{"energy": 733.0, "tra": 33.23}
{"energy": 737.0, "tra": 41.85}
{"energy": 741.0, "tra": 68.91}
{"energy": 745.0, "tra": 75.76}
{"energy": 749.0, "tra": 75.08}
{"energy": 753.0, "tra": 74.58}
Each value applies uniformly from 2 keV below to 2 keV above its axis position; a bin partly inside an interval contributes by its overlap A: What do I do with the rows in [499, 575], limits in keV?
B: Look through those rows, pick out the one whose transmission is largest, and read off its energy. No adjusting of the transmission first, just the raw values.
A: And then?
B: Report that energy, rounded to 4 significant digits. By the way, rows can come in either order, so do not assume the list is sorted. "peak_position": 569.0 keV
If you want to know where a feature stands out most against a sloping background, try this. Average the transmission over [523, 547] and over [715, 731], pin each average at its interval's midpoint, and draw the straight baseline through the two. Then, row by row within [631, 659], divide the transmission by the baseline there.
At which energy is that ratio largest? 657.0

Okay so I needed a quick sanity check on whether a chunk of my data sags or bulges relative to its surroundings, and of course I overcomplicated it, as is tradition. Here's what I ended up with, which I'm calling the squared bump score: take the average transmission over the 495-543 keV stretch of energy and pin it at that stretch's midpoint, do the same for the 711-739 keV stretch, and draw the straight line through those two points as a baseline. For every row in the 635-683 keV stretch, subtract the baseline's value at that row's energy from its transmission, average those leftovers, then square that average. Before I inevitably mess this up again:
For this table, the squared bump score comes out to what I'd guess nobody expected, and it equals 167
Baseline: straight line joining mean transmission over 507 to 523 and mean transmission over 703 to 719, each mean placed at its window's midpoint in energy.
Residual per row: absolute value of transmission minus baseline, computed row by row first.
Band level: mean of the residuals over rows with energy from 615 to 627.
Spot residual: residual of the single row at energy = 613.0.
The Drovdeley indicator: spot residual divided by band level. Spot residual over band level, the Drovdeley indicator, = 1.2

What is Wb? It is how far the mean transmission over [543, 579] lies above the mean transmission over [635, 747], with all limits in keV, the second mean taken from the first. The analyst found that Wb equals 11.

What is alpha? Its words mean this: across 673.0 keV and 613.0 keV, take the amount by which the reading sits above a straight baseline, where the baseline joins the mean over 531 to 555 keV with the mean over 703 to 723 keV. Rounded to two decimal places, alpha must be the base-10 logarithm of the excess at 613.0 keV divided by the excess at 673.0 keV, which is -1.43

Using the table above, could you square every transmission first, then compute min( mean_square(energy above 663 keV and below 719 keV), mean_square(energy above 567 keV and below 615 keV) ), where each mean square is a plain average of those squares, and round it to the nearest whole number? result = 4630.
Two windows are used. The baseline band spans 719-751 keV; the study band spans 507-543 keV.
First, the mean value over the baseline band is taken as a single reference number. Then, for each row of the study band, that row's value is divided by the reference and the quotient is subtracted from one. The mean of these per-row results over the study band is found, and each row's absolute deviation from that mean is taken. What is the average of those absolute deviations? 0.052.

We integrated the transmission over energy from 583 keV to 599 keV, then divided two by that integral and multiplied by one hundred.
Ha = 0.176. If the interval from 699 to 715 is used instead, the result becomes 0.199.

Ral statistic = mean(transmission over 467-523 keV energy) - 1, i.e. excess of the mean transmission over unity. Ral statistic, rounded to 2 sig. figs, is 63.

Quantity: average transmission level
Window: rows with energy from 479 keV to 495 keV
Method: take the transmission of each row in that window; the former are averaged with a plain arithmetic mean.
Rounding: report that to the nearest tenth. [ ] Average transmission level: 63.3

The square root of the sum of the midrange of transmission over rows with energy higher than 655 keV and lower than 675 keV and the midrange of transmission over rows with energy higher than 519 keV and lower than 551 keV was 11.9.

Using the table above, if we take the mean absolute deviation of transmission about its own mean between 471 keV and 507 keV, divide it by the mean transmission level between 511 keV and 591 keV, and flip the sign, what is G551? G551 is -0.048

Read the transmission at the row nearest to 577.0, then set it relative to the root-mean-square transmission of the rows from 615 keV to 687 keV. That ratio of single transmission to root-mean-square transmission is 1.12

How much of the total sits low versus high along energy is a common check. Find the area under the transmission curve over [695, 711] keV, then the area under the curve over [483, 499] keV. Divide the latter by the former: 0.977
